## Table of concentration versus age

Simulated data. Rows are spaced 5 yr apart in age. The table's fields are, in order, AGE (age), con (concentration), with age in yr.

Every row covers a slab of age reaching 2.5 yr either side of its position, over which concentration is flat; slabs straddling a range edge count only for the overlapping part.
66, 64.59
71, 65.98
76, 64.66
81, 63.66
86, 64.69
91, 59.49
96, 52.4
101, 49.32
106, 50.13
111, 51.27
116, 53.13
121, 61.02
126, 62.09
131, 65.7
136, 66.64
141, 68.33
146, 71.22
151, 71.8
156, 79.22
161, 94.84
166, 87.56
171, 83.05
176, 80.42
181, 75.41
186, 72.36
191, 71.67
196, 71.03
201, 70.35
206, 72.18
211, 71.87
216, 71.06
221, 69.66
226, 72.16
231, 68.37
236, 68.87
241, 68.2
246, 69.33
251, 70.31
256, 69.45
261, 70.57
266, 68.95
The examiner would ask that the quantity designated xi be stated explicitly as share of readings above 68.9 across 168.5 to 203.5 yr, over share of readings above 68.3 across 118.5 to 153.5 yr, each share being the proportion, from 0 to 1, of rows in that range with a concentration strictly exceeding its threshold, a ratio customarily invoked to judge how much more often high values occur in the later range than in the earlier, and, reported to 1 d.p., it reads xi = 2.3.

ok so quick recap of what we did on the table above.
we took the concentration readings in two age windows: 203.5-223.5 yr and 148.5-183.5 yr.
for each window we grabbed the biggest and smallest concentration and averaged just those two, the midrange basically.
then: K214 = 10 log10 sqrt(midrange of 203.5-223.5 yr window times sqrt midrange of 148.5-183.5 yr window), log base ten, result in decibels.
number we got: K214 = 14.1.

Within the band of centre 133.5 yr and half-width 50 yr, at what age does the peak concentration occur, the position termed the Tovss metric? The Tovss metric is 161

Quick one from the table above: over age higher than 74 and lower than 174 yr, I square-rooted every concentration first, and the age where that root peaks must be 161 yr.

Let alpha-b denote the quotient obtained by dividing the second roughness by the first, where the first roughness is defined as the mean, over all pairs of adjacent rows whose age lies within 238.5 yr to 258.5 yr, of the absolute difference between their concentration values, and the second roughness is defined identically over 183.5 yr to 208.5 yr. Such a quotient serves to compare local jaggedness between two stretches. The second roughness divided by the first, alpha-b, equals 1.0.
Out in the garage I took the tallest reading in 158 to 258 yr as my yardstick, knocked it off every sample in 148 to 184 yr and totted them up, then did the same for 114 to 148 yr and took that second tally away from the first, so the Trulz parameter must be 124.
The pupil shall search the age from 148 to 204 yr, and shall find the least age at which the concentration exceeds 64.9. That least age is 151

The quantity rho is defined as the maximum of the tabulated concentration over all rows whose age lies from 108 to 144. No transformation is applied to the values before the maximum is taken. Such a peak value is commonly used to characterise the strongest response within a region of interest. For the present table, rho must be 68.33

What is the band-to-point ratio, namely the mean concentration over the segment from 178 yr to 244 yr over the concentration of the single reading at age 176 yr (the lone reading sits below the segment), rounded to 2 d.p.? 0.88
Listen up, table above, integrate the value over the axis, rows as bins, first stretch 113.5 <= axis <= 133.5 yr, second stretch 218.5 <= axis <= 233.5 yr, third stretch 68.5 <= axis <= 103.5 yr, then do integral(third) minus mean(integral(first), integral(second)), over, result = 971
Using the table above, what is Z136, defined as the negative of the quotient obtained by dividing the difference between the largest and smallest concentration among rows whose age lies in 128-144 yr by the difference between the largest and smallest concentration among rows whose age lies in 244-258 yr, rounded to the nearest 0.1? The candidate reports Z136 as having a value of -2.7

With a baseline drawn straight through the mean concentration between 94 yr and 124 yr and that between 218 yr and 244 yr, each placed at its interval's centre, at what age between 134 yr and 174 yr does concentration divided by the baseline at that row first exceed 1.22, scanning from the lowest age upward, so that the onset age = 146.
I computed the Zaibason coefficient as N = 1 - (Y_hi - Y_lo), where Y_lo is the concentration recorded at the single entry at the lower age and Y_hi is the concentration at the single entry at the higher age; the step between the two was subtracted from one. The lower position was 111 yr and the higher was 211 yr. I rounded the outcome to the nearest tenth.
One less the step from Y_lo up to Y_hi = -19.6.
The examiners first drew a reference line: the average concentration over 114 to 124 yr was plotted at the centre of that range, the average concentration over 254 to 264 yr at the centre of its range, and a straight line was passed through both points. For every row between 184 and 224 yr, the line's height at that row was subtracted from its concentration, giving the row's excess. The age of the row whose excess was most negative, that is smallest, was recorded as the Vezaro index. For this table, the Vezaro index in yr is 221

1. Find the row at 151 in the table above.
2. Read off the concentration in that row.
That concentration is 71.8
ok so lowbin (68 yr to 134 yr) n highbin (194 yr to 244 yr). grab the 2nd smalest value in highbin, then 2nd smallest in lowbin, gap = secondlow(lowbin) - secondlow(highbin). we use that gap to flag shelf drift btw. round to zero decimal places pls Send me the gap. -18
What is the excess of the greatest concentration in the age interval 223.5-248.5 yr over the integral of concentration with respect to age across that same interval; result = -1662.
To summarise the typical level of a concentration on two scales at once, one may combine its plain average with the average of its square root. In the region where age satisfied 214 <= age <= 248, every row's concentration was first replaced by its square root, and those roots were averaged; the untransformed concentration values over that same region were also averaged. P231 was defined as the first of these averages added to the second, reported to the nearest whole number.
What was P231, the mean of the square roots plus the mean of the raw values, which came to 78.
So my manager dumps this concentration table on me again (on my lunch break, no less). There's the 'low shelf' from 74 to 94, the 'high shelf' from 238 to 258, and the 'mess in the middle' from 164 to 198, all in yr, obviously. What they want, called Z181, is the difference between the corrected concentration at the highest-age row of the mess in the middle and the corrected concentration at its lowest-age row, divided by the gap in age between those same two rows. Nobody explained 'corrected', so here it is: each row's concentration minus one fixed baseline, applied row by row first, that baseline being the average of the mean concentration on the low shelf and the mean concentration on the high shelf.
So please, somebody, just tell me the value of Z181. -0.55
